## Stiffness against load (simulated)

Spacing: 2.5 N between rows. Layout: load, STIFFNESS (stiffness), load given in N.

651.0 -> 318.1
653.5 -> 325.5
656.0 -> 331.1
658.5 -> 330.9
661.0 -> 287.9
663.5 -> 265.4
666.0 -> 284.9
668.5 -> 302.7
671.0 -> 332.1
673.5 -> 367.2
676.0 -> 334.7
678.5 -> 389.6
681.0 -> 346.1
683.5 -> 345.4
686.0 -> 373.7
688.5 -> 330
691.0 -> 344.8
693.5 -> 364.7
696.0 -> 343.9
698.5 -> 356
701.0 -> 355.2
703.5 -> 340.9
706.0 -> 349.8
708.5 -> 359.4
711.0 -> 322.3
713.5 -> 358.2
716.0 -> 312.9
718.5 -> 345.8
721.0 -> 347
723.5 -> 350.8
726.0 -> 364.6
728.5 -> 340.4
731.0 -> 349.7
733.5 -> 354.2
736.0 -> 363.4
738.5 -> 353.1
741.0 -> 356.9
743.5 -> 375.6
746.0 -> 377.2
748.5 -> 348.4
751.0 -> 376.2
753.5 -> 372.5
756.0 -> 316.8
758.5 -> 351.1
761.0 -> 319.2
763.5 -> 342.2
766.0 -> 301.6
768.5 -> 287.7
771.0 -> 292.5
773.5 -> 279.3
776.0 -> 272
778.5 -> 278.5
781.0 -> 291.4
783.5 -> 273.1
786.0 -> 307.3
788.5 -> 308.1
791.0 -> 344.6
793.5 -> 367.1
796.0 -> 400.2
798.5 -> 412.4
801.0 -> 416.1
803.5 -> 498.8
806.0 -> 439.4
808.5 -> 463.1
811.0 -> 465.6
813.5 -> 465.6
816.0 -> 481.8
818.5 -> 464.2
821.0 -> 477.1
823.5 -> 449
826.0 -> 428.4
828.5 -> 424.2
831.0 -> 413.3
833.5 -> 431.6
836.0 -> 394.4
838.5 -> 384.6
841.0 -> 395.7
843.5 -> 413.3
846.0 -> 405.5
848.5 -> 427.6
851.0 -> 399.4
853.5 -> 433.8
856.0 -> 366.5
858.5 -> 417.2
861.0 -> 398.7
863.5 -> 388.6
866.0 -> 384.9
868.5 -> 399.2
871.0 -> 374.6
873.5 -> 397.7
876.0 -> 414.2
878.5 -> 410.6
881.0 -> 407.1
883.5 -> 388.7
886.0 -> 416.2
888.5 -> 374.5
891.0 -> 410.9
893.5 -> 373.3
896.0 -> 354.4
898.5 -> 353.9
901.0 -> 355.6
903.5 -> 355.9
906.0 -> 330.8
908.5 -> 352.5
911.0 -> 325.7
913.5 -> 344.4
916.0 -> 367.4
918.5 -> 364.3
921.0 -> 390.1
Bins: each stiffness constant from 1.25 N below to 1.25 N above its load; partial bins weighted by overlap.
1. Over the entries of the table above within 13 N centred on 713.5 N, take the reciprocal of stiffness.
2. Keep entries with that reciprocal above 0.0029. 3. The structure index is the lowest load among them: 711.0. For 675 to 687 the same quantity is 676.0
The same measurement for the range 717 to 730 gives 728.5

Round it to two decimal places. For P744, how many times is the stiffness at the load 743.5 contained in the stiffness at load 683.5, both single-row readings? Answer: 0.92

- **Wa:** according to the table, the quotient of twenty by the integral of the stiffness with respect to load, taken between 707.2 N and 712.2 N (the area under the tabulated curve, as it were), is 0.0117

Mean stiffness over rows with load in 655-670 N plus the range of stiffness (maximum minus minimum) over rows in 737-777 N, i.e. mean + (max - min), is 406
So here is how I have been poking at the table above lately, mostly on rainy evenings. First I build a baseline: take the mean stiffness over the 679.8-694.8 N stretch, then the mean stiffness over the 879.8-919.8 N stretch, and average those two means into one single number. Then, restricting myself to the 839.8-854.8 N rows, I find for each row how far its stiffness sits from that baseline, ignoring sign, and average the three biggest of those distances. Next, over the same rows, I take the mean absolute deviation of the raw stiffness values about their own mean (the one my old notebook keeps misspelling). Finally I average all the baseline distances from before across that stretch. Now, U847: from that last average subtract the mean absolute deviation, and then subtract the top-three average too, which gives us -25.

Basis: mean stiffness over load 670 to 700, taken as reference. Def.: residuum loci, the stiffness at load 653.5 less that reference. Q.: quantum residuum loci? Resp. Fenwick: -27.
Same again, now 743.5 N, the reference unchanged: 23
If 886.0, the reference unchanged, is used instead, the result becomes 64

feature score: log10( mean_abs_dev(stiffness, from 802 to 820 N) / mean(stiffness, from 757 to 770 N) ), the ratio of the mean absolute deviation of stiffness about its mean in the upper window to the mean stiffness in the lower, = -1.41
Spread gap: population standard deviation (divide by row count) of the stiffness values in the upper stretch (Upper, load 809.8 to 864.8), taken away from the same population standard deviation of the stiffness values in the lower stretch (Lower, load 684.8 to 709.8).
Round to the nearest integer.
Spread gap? -19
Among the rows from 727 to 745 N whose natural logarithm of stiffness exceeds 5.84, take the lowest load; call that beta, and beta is 731.0 N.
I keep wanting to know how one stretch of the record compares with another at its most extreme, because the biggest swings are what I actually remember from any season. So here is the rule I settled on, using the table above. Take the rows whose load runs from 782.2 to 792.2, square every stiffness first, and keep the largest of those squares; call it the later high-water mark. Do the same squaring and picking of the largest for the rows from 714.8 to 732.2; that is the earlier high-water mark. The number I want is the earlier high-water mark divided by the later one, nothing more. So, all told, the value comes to 1.12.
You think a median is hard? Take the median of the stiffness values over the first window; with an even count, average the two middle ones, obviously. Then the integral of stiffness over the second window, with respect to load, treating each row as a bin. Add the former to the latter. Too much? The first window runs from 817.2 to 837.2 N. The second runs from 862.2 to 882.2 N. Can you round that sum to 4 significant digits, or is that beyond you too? 8372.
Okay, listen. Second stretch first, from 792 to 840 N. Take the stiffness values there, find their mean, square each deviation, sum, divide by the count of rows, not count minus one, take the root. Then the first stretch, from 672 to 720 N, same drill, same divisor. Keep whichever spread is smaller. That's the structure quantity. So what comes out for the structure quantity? 17.5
